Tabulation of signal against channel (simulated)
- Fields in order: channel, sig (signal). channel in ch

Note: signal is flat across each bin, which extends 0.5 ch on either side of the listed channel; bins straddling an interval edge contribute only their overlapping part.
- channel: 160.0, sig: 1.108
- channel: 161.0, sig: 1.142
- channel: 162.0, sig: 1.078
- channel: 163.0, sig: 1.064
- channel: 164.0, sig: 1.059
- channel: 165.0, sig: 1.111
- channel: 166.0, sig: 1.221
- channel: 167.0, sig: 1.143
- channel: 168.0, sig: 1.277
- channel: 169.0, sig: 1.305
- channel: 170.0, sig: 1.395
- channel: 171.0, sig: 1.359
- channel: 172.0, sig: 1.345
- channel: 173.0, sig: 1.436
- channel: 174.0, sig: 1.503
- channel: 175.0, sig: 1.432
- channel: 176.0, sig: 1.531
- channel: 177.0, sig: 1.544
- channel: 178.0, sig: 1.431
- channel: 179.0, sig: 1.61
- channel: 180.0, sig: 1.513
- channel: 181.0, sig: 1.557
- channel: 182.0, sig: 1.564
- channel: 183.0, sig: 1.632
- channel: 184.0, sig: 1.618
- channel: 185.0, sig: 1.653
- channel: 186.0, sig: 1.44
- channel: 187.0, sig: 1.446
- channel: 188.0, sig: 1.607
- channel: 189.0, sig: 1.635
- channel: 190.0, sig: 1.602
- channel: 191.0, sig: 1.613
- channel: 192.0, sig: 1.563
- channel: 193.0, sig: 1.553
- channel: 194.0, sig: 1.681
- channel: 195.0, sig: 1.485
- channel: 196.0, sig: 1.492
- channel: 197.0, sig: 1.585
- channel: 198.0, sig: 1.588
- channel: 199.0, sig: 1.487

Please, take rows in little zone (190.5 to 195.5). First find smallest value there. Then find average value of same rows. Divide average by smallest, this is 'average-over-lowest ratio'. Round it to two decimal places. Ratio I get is 1.06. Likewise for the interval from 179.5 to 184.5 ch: 1.04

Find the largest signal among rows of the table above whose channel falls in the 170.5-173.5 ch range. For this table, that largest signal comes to 1.436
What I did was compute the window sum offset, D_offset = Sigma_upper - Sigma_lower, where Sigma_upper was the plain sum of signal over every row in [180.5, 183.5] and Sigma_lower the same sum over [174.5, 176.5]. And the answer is 1.8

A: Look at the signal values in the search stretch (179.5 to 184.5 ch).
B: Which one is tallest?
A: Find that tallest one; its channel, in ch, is 183.0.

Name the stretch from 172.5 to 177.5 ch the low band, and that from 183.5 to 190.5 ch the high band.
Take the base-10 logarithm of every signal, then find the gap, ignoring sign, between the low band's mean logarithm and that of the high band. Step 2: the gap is 0.02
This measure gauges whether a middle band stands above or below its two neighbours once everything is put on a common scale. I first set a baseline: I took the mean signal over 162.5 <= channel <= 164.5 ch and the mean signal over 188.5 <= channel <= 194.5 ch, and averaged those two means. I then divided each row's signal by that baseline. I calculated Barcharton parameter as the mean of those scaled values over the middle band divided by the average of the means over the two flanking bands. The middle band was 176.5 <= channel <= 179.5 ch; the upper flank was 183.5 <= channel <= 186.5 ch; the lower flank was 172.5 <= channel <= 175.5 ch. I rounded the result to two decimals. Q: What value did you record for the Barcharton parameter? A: 1.01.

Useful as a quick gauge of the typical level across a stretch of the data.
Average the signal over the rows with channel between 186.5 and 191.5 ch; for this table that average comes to 1.58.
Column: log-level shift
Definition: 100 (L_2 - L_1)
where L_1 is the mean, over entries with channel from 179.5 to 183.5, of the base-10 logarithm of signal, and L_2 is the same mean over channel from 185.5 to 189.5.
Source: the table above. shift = -1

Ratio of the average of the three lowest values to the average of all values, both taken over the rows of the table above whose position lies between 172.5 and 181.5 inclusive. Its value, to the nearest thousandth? 0.951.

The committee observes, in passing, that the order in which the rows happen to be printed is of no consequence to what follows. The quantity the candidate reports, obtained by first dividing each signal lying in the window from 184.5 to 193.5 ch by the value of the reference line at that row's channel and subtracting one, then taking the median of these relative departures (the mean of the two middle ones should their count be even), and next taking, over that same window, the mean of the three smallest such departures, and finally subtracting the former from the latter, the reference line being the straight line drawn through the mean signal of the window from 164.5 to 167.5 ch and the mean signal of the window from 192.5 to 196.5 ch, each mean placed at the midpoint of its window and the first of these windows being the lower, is -0.067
